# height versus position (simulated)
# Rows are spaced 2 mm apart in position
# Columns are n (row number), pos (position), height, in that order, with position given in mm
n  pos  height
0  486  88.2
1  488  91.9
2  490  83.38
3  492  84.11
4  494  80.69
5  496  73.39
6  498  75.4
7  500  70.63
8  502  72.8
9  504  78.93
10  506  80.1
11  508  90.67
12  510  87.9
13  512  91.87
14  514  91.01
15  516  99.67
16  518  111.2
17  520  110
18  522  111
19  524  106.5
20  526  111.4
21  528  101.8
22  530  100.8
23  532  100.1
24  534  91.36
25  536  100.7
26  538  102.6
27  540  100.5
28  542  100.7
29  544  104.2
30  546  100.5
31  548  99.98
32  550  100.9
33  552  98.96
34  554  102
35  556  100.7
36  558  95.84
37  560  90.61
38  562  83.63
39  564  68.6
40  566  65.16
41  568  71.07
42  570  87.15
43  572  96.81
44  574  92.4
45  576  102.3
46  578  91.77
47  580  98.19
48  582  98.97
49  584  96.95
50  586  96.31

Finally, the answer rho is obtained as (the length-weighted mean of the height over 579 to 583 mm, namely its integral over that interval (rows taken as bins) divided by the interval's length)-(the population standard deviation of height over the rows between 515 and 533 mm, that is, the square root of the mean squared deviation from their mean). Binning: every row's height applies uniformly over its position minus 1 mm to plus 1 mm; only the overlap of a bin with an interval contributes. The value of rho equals 93.7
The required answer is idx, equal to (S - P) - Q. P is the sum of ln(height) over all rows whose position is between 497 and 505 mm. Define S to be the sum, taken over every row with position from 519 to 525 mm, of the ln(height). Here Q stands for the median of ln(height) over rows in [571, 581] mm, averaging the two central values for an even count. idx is -8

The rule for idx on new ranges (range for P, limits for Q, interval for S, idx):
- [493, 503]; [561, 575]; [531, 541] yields -3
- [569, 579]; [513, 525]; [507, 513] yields -14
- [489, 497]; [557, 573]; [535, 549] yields 10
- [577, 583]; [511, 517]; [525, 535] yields 5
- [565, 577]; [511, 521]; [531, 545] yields 1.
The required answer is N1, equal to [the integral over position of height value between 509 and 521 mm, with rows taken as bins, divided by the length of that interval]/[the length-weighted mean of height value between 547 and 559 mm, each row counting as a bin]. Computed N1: 0.99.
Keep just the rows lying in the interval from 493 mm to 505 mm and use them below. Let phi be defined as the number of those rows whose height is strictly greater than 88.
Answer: 0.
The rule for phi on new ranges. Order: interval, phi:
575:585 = 5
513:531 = 9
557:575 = 4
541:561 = 10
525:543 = 9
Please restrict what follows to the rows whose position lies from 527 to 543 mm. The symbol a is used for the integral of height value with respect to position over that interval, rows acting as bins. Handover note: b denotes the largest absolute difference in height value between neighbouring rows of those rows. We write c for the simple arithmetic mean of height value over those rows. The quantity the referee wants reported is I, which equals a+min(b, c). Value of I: 1606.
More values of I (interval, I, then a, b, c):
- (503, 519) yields 1474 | 1463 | 11.5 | 91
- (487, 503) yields 1273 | 1265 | 8.5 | 79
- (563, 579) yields 1367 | 1351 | 16.1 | 84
